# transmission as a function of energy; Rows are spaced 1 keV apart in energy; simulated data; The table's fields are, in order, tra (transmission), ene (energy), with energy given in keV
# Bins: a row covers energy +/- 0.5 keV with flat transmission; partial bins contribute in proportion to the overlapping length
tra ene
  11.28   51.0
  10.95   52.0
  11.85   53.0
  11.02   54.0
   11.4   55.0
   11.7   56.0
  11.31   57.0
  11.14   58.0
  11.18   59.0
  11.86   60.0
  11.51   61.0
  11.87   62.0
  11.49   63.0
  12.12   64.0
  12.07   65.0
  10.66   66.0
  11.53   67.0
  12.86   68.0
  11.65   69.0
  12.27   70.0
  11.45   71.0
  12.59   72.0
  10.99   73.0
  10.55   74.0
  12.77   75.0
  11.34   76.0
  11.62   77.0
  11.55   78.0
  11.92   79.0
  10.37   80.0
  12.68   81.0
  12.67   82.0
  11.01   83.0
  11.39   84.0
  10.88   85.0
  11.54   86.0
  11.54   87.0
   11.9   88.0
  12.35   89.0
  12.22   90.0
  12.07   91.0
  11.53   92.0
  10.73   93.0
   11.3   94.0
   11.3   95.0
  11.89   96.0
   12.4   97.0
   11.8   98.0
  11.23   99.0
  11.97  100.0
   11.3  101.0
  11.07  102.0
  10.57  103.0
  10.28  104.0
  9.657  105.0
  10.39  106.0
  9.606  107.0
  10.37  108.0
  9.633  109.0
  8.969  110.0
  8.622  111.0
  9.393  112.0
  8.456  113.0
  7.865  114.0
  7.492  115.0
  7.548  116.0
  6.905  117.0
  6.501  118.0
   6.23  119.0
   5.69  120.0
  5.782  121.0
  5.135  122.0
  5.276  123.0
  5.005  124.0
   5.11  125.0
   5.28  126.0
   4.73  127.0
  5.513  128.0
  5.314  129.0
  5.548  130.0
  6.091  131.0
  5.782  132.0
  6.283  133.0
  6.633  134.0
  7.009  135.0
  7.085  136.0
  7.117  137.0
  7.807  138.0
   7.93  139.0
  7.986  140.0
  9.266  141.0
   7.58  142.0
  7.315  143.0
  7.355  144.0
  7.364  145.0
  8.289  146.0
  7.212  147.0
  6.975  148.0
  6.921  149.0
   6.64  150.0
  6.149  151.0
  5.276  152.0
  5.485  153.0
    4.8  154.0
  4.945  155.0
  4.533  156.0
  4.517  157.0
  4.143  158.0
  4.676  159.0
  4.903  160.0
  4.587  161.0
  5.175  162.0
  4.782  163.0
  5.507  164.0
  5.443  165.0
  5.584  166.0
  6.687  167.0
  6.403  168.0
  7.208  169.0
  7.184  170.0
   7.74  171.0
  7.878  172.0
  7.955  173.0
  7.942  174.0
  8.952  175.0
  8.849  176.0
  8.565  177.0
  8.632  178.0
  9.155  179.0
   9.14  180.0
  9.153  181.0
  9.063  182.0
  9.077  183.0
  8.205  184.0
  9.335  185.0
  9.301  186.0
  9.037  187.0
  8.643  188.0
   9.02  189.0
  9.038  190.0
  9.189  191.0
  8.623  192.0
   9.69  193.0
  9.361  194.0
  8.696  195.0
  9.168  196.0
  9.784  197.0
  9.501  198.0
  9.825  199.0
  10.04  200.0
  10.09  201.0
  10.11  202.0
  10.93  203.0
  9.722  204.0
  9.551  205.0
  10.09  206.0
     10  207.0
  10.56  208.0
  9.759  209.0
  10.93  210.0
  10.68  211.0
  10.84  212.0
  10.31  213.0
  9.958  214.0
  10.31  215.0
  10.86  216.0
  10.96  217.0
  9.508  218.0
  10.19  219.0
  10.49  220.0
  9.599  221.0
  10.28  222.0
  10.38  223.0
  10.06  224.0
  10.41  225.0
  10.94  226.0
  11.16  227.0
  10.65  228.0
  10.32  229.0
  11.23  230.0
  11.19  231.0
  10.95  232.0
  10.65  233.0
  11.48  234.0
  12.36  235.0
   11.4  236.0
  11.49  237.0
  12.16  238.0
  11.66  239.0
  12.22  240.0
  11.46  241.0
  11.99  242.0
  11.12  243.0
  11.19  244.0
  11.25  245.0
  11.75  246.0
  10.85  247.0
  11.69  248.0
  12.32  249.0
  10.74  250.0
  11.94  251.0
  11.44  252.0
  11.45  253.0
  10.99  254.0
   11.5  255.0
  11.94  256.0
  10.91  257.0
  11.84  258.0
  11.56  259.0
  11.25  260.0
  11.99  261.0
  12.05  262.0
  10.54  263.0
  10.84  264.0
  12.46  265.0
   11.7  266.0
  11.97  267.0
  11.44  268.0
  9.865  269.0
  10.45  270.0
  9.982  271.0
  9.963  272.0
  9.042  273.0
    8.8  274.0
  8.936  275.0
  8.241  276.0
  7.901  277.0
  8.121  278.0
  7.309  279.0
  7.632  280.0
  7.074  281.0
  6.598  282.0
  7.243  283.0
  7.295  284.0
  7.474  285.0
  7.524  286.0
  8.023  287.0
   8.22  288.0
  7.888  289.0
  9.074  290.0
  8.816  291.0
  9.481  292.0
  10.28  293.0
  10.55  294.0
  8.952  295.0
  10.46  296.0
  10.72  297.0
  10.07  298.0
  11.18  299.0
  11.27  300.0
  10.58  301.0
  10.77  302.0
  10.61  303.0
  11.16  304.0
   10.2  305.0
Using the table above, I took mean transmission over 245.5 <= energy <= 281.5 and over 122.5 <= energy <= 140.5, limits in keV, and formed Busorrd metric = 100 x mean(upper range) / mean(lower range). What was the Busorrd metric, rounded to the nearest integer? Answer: 170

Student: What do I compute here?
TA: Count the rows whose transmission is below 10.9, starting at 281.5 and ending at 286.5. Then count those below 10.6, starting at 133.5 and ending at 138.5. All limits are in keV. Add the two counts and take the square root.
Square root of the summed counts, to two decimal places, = 3.16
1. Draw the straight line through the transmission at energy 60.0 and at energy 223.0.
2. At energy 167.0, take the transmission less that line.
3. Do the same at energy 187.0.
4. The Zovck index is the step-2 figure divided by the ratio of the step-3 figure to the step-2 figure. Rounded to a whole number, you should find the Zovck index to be -11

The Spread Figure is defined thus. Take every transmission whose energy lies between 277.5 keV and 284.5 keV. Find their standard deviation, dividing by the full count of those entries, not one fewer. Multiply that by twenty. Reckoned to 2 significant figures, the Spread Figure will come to 8.7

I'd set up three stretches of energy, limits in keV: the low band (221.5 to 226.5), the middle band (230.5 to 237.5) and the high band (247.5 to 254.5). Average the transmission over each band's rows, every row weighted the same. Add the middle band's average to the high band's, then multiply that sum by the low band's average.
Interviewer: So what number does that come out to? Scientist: 238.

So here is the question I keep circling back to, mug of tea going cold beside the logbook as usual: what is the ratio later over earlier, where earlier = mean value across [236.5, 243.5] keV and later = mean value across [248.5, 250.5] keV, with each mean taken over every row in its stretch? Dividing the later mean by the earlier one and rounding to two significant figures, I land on 0.98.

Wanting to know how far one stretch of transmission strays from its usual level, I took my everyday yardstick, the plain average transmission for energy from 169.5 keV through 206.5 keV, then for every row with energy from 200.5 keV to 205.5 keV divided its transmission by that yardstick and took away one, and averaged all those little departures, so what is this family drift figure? 0.11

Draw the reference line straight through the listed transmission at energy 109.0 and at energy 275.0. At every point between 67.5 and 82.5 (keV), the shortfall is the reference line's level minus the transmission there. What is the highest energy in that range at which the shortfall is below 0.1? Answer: 82.0 keV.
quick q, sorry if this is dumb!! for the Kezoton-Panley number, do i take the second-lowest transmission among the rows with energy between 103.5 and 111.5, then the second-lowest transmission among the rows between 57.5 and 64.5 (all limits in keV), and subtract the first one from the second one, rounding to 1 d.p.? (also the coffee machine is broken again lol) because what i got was 2.2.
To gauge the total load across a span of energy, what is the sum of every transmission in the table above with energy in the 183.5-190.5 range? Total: 63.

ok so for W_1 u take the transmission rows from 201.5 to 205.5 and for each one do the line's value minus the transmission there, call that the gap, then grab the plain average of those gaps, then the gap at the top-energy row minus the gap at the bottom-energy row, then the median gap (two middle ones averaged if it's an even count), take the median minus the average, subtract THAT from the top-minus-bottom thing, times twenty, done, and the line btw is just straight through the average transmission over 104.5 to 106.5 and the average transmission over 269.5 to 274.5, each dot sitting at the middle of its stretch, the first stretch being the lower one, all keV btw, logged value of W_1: 8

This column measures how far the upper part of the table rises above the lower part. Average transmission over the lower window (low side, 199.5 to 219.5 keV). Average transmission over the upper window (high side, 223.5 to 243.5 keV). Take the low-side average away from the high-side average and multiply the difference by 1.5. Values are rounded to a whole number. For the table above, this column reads 1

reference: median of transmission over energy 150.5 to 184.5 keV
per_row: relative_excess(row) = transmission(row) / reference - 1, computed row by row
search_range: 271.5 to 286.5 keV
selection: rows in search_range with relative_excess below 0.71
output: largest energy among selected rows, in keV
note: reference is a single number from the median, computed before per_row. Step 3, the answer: 286.0 keV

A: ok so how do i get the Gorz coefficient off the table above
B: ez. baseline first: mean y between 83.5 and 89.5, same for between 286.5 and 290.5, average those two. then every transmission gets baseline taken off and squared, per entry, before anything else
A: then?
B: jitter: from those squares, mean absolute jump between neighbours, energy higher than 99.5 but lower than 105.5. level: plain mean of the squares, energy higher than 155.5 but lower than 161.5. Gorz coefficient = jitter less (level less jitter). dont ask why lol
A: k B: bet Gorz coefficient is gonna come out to -28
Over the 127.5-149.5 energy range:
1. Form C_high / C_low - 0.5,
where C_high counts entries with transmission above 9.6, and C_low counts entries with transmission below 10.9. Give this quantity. -0.5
